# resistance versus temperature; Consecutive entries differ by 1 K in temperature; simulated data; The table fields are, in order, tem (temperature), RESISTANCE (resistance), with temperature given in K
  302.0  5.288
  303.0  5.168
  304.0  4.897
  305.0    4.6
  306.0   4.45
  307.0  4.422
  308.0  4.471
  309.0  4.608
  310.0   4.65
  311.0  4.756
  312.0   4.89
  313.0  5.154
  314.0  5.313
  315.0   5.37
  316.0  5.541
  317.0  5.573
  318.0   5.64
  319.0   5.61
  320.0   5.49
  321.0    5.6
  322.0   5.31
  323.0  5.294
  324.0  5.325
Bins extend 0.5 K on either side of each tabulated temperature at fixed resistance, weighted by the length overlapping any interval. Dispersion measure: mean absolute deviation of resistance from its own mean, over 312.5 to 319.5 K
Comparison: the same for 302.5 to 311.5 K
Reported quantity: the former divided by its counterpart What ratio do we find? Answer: 0.85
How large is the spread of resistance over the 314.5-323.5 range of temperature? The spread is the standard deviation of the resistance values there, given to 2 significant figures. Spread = 0.13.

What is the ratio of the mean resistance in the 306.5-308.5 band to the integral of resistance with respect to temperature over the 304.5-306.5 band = 0.49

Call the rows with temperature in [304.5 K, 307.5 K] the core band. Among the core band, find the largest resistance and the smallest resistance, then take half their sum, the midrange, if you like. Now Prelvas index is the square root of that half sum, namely 2.12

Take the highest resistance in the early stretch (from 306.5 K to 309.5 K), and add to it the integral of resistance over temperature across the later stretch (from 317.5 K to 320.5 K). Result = 21.3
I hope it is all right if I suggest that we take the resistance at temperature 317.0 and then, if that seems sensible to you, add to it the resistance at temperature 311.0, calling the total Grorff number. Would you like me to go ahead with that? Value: 10.3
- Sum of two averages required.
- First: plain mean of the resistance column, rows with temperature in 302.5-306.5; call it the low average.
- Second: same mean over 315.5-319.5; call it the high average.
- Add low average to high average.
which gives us 10.4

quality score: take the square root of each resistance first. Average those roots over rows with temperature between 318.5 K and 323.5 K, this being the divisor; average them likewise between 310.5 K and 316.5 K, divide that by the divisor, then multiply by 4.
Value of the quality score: 3.89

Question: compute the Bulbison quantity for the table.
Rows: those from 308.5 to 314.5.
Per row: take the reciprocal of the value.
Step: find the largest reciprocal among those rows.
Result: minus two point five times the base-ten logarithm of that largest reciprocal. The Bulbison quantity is 1.66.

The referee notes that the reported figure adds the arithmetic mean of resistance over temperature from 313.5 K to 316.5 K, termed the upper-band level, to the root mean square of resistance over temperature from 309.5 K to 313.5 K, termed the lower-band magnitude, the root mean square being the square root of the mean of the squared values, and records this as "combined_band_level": 10.3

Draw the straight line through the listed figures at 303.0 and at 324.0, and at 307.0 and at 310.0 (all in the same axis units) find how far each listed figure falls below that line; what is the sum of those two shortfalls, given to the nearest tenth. 1.3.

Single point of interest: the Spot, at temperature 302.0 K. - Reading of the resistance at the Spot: 5.288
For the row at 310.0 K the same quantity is 4.65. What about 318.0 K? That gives 5.64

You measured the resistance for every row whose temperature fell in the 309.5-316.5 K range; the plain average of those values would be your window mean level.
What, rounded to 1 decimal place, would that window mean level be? 5.1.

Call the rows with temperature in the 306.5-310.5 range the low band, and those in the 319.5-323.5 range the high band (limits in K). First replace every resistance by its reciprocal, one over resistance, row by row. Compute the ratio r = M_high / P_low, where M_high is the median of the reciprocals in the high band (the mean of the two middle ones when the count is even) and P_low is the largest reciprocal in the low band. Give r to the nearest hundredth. 0.82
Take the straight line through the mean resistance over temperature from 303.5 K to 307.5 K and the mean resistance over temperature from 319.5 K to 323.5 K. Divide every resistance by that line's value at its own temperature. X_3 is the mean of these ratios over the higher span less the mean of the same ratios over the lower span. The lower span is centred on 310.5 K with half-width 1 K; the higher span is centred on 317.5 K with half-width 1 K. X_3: 0.11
